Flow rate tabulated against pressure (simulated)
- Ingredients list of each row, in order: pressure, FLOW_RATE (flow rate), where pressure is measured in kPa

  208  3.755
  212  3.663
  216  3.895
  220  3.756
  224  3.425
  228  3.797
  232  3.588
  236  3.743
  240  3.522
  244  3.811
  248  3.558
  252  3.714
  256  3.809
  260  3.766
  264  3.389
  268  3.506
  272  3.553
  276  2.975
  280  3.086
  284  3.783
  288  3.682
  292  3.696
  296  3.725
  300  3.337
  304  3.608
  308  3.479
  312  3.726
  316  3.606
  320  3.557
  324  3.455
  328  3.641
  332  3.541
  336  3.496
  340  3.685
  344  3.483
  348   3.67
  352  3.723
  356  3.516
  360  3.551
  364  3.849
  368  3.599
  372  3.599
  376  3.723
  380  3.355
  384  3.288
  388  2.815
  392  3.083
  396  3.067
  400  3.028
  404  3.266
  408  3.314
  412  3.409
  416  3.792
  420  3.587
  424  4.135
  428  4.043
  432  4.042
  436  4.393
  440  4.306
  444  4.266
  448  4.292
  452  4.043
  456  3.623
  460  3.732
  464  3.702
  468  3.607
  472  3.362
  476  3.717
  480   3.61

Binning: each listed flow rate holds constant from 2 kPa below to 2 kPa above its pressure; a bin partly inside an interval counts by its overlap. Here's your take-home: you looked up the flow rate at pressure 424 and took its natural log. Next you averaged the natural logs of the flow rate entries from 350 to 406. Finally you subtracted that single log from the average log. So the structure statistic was -0.20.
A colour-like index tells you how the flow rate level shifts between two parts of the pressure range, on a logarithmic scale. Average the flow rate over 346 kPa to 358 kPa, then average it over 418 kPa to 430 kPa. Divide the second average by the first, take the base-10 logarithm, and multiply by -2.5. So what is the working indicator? -0.08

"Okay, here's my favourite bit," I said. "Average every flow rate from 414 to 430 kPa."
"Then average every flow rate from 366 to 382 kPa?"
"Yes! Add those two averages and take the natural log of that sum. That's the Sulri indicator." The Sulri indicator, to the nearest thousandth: 2.009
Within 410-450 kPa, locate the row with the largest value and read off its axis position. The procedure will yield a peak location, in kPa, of 436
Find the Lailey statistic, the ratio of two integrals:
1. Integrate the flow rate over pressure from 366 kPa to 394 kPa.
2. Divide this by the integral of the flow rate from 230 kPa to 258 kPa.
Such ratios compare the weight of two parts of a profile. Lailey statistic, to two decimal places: 0.91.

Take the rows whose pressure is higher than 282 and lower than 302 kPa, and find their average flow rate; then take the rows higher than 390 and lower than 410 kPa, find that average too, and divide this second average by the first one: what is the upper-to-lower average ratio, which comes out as 0.86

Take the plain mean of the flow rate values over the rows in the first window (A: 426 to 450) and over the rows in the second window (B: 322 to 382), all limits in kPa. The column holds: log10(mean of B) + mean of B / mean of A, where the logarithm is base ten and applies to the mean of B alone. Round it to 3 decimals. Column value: 1.406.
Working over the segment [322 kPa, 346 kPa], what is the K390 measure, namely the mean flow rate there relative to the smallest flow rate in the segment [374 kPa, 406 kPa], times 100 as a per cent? 126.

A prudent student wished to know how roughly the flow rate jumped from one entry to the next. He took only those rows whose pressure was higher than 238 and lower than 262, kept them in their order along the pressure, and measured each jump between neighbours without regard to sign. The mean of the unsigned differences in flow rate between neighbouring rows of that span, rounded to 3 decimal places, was 0.167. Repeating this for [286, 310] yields 0.166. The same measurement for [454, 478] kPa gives 0.167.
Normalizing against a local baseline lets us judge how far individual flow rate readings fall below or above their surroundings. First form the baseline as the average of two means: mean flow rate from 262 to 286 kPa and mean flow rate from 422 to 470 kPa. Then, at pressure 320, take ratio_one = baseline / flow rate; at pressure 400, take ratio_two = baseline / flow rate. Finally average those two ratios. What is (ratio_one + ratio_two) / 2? 1.13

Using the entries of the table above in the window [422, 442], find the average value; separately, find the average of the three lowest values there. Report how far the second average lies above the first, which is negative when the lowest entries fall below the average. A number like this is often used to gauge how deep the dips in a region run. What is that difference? -0.110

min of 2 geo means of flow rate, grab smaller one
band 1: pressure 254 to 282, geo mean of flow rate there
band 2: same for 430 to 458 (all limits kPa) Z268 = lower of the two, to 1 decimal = 3.4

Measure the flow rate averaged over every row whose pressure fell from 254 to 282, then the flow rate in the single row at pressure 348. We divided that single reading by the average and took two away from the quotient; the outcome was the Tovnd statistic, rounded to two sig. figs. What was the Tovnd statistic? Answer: -0.93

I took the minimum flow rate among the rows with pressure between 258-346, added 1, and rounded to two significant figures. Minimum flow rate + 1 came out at 4.0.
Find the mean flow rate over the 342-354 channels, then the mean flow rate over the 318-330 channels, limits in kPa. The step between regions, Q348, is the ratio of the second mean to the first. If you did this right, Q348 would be 0.98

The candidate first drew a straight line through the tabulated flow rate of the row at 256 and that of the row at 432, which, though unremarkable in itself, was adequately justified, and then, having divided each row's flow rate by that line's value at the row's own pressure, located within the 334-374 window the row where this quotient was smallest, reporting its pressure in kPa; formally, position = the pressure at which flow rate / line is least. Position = 344 kPa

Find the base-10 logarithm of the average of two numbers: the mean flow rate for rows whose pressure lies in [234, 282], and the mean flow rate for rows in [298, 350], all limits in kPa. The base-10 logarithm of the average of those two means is 0.550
